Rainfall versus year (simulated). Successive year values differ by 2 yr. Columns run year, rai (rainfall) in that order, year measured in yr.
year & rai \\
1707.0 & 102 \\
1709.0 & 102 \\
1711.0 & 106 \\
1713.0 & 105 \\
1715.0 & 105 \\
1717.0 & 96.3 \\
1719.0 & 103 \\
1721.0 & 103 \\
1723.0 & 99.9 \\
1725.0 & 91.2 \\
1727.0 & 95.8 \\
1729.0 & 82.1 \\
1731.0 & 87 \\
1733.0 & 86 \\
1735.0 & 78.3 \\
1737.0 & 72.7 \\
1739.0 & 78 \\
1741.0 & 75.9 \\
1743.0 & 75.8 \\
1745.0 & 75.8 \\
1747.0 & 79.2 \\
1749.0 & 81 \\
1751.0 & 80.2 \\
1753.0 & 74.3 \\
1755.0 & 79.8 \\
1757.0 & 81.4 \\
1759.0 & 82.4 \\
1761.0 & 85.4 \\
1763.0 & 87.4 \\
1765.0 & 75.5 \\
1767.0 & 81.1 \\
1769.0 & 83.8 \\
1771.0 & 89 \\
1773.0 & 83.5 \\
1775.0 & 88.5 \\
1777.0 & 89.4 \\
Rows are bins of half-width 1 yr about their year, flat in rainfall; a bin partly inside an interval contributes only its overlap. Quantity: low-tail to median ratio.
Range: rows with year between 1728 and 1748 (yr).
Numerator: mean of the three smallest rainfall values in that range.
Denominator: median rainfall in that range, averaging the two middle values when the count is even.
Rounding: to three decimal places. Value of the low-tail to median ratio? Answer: 0.957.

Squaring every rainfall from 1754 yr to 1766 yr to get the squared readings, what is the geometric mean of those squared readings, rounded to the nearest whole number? 6706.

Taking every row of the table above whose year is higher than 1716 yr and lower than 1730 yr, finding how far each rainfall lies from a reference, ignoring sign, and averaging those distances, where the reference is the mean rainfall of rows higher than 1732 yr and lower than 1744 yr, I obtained 18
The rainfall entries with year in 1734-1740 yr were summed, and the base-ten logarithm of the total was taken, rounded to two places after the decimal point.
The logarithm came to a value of 2.36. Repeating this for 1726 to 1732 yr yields 2.42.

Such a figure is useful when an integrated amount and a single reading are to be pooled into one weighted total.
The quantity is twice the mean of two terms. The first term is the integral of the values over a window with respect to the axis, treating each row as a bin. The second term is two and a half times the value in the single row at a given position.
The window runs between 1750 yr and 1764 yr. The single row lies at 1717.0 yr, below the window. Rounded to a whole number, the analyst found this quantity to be 1383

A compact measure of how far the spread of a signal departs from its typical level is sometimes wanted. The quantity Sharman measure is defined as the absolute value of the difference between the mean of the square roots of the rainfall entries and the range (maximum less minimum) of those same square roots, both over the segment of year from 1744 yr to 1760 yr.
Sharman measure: 8.44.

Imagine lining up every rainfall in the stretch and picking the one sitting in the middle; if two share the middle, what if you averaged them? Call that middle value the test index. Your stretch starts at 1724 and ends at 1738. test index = 86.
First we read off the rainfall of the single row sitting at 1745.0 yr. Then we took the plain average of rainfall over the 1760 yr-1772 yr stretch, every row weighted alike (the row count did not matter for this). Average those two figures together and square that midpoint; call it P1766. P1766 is 6360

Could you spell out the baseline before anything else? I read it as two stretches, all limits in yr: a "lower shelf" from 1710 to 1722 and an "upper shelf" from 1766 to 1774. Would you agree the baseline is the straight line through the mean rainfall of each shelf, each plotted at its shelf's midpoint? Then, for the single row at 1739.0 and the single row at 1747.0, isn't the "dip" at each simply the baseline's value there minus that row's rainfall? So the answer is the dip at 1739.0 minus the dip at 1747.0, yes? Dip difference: 4.0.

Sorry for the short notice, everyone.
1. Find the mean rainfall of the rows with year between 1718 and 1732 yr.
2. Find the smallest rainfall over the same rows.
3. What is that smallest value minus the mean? -12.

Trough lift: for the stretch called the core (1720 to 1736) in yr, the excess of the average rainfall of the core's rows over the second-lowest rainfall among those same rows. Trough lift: 8.3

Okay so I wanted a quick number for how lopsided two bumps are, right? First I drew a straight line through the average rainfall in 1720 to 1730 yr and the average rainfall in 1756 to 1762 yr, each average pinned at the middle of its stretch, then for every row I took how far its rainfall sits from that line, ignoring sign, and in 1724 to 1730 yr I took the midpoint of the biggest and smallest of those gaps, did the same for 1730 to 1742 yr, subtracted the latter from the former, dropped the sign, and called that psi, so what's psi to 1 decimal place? 5.0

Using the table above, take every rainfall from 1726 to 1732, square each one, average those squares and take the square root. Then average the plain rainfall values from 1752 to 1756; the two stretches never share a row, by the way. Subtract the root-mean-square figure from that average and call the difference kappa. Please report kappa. -11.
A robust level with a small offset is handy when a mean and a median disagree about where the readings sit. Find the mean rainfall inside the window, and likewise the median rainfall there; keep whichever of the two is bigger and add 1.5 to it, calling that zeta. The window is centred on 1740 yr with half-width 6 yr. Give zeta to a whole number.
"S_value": 78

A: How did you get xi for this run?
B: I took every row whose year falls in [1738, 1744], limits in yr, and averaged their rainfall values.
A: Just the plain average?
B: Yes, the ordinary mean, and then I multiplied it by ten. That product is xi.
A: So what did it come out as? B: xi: 766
